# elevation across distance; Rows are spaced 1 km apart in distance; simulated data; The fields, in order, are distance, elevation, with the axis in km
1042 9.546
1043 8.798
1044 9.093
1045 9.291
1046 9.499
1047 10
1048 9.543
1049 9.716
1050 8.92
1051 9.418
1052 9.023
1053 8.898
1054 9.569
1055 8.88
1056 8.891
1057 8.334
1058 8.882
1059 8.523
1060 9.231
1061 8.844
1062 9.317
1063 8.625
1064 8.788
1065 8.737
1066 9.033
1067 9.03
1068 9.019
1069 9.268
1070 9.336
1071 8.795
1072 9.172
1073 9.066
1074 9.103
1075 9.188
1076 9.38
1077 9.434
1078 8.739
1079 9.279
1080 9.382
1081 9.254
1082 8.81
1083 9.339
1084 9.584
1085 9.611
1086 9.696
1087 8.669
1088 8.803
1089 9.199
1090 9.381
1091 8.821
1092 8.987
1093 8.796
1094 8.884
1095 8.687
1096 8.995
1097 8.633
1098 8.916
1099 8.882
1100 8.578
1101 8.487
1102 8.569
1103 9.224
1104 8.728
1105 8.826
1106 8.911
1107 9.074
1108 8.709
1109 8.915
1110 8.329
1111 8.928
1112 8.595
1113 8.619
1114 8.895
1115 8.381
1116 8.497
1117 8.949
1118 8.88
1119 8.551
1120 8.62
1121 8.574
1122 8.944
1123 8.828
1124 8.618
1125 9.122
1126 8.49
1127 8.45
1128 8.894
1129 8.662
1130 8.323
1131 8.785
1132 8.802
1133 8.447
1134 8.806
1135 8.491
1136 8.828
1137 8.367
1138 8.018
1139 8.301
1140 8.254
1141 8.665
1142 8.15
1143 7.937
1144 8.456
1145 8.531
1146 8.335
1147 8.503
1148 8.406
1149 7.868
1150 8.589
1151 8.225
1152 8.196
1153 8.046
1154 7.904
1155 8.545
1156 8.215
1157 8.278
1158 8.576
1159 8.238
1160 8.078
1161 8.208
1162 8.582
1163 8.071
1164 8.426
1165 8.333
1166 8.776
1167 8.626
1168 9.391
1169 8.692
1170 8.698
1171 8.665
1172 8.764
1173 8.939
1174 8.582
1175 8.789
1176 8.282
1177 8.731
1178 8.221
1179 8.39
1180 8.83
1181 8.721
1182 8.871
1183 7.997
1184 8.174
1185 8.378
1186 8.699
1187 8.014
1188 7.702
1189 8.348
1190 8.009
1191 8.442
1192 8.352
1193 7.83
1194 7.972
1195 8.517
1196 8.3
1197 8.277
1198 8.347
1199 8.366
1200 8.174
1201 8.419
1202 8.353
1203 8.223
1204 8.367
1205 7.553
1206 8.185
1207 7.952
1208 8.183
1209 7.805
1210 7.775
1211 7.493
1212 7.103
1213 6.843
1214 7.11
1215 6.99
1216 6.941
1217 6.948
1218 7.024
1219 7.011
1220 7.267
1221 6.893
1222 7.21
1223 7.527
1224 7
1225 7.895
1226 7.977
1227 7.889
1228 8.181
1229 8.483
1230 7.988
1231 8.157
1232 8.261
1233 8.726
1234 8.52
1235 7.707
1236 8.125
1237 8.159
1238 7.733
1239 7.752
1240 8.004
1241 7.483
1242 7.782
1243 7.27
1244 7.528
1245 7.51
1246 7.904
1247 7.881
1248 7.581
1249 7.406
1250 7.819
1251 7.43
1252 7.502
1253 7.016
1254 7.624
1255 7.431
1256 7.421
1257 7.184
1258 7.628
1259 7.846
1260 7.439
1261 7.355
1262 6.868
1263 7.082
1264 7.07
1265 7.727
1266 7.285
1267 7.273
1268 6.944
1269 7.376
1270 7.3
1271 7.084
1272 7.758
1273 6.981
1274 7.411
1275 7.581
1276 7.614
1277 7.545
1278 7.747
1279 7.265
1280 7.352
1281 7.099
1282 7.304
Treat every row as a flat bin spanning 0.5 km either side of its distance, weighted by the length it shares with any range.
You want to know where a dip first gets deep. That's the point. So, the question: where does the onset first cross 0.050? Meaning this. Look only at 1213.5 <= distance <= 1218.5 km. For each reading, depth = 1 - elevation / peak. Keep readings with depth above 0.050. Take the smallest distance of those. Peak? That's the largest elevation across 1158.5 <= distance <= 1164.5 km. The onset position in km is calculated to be 1214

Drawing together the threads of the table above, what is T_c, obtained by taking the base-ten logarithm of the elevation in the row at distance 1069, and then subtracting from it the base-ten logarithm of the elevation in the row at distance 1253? 0.12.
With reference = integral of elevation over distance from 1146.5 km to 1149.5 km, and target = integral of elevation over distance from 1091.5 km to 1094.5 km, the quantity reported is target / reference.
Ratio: 1.08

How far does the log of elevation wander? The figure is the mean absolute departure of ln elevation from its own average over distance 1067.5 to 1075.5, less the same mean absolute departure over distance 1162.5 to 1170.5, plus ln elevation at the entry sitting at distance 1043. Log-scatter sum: 2.16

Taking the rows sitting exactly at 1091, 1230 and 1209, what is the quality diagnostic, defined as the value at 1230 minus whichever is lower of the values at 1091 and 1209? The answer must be 0.2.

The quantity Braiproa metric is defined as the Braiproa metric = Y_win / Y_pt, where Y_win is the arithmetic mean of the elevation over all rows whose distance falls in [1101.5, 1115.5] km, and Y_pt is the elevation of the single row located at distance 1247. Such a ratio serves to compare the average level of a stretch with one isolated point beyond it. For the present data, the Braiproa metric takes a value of 1.11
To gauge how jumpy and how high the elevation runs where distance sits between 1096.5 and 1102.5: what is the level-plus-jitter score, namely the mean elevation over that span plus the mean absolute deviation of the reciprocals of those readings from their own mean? 8.7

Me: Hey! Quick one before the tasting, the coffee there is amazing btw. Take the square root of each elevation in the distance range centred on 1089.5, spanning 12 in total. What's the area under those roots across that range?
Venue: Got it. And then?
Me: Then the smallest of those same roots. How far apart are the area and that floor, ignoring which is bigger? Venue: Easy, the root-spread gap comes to 33.2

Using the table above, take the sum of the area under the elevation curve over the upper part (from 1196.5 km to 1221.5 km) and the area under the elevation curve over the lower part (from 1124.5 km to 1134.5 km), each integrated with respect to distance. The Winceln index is 278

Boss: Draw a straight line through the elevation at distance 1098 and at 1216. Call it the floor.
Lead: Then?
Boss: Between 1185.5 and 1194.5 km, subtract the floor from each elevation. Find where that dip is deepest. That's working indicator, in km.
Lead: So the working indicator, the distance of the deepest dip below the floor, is 1188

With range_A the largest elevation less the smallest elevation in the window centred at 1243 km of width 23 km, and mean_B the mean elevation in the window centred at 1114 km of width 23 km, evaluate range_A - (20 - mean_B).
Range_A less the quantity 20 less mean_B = -9.5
